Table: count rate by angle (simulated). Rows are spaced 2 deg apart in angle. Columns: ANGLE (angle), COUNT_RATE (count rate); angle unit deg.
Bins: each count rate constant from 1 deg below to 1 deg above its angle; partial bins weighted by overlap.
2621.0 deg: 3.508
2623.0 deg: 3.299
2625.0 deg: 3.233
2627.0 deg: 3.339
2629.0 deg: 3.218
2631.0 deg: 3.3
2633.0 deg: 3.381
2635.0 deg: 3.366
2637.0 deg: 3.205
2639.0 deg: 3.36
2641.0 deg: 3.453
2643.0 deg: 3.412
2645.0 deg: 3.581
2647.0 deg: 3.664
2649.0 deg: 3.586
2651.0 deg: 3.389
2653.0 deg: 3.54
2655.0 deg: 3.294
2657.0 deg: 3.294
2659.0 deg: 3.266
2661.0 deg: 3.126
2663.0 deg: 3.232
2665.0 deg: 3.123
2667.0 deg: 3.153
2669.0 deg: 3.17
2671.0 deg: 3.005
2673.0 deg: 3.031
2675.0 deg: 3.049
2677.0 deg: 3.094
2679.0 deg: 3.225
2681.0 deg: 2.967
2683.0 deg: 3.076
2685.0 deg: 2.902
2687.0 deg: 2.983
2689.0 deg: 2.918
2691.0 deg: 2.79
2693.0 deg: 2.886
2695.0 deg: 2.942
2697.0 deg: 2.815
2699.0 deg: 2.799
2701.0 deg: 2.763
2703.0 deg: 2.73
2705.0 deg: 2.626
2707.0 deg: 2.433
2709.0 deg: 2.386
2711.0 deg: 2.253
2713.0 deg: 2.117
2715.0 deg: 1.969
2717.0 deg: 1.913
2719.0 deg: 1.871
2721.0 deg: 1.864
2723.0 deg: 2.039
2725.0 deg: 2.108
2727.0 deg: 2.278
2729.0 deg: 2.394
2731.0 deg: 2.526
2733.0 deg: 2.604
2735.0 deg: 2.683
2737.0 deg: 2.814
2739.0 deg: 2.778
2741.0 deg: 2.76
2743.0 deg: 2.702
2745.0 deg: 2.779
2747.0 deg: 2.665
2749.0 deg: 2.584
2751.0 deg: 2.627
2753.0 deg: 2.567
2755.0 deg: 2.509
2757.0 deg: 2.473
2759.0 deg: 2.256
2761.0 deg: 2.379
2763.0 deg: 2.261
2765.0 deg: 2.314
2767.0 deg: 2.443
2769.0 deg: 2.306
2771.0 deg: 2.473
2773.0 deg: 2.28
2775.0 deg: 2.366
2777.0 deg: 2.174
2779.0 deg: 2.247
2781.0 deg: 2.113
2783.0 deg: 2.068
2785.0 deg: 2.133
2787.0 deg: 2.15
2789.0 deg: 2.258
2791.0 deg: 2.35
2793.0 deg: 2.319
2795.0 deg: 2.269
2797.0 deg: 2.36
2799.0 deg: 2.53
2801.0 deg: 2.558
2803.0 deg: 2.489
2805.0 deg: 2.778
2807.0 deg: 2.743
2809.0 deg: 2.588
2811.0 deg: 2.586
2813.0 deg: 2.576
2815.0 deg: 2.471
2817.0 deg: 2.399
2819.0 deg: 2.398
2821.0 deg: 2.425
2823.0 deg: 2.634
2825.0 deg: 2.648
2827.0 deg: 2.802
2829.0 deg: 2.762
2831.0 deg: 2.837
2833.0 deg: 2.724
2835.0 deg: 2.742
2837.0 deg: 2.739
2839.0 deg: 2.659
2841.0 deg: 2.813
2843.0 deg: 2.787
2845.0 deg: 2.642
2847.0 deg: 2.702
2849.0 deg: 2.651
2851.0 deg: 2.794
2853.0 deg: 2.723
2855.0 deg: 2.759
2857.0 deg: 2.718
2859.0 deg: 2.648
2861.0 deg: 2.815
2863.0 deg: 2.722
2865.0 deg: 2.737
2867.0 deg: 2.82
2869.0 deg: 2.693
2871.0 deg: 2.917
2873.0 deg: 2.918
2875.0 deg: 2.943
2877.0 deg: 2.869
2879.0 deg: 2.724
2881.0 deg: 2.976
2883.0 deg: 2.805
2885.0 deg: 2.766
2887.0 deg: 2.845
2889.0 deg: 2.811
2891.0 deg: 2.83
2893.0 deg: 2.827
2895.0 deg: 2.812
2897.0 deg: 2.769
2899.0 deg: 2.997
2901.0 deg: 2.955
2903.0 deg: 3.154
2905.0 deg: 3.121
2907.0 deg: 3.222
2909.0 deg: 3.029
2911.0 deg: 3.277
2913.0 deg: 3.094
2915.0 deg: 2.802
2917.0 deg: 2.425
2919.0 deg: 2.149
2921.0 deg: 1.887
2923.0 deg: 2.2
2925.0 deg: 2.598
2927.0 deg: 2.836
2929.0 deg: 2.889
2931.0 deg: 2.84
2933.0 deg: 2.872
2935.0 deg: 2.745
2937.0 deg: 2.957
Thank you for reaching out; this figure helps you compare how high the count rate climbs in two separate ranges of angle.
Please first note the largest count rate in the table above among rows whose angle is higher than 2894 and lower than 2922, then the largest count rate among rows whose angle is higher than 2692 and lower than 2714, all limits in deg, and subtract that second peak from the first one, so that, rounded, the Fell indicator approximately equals 0.3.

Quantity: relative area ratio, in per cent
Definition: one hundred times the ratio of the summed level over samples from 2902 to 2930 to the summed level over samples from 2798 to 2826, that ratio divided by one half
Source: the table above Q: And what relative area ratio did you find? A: 216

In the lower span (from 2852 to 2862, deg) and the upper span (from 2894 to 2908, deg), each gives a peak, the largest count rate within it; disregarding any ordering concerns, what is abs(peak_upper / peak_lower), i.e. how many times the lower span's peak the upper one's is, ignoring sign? 1.14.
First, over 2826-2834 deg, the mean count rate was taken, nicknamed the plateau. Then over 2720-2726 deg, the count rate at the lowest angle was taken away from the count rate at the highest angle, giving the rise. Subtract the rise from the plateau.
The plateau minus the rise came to 2.54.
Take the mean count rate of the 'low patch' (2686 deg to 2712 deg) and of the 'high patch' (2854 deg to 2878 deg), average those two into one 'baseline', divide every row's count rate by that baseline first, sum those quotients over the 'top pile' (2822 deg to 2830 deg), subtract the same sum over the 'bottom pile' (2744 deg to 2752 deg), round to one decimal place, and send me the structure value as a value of 0.1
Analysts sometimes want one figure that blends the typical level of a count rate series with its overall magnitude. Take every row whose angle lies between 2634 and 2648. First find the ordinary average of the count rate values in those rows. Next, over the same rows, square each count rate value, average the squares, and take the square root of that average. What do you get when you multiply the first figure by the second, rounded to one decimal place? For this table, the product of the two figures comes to 11.8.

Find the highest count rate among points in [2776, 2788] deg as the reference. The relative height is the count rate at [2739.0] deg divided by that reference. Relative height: 1.24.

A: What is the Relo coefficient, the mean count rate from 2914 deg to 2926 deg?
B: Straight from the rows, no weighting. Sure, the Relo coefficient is 2.3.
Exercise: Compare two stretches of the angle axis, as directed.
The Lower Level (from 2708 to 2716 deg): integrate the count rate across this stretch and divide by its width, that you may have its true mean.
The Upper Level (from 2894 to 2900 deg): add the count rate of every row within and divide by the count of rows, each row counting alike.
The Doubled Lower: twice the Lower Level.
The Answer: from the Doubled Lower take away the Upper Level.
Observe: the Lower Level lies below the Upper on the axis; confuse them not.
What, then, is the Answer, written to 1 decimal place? 1.5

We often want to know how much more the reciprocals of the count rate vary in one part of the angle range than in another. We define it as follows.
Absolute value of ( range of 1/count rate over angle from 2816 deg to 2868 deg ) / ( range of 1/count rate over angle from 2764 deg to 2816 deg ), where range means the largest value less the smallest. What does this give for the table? 0.522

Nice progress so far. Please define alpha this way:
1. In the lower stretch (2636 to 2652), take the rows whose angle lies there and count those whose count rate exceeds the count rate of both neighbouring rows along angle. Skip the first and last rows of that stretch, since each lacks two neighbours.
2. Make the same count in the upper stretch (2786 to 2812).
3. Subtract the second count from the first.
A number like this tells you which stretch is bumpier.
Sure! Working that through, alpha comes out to -1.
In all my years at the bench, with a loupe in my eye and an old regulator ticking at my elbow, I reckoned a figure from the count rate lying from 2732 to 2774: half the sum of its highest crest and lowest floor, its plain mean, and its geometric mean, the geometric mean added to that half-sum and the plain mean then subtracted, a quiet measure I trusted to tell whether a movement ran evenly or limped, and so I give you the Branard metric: 2.53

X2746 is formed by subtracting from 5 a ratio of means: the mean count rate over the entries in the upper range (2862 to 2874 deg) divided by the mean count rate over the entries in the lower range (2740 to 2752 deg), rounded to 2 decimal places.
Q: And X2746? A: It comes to 3.96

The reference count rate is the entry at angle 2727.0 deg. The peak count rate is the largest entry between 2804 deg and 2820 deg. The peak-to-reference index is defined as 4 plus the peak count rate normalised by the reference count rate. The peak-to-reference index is 5.22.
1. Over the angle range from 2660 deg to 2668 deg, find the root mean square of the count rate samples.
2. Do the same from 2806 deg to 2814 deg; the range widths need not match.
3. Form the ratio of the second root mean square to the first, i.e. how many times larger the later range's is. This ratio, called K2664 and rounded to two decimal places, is 0.83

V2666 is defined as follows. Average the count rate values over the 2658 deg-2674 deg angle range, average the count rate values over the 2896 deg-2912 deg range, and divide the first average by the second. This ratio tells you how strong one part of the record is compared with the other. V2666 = 1.02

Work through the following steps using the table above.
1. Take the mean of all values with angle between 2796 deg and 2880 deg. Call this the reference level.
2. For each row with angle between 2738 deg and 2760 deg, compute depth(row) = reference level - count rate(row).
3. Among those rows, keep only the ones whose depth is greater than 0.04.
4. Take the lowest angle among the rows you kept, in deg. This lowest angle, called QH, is 2749.0 deg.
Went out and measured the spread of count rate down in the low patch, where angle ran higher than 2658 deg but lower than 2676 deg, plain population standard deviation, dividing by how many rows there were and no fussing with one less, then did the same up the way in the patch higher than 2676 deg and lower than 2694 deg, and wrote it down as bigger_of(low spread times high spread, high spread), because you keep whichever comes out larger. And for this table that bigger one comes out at 0.12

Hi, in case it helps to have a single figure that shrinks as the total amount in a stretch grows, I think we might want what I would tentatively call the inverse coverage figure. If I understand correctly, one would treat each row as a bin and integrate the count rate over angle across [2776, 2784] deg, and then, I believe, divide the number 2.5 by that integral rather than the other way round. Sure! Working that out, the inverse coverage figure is 0.15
